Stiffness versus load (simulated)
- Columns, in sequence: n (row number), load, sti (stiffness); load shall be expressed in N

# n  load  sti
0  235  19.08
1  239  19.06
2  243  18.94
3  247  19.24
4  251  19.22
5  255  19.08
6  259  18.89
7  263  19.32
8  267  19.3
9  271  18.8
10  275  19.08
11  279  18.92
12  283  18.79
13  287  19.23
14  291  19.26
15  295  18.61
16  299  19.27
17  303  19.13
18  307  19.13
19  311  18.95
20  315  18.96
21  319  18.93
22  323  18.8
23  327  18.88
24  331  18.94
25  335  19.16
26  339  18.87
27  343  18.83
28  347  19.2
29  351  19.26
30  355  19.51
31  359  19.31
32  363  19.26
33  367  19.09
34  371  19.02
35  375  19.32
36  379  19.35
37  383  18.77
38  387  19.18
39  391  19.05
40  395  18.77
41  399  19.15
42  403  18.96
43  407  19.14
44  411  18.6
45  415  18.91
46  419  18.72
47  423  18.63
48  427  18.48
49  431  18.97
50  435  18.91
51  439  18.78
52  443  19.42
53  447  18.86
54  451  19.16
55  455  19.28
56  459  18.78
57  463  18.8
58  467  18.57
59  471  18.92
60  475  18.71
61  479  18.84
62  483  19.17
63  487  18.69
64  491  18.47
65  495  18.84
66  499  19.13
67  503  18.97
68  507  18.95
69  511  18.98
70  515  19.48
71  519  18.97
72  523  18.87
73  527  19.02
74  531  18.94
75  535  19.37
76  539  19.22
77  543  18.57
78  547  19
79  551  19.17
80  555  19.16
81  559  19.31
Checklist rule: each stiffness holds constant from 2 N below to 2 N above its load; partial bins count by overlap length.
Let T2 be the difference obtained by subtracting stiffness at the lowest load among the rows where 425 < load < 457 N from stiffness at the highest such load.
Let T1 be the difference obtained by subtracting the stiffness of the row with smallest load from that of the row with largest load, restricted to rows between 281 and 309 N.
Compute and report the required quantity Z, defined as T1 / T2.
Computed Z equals 0.4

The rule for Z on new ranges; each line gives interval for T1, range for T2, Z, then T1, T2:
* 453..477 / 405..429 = 0.9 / -0.57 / -0.7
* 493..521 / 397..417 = -0.5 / 0.13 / -0.2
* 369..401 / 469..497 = -1.6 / 0.13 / -0.1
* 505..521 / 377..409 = -0.1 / 0.02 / -0.2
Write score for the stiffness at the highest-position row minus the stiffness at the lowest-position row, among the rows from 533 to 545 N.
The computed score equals -0.8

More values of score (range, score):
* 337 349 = 0.3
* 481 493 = -0.7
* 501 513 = 0.0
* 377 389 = -0.2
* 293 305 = 0.5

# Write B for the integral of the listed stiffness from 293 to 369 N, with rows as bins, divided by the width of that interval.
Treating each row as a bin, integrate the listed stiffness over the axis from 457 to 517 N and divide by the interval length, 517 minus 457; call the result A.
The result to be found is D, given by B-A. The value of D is 0.17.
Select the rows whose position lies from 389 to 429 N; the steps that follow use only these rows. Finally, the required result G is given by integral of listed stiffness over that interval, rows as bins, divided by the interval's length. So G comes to 18.8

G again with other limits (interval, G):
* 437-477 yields 18.9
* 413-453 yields 18.9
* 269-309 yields 19.0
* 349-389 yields 19.2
